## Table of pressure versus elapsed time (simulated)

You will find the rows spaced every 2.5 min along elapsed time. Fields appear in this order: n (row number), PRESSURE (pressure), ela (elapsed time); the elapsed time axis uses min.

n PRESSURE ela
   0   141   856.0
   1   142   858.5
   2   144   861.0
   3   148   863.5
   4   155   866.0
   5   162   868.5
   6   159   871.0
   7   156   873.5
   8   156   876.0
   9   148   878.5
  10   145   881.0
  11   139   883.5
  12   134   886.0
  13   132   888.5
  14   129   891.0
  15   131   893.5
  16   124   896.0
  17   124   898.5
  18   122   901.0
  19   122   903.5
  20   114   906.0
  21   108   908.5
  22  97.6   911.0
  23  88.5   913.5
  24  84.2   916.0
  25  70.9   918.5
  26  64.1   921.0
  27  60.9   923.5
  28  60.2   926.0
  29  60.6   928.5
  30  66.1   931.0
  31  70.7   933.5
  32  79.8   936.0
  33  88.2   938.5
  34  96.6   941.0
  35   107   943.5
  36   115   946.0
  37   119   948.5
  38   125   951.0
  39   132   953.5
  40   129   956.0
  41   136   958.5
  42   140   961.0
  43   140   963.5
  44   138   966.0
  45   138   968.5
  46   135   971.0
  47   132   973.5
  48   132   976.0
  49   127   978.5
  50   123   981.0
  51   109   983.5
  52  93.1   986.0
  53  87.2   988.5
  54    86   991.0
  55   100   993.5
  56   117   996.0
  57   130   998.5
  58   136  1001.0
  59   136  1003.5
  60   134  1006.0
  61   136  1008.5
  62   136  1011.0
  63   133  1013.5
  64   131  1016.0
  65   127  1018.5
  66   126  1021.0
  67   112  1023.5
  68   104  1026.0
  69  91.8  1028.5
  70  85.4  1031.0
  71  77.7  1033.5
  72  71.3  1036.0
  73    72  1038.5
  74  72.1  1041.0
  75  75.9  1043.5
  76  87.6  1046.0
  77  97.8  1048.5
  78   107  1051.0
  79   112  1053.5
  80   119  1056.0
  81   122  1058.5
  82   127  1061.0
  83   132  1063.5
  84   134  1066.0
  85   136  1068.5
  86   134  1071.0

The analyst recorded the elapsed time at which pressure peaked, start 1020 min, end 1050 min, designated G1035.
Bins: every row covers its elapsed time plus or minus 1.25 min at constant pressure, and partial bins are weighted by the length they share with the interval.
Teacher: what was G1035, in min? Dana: 1021.0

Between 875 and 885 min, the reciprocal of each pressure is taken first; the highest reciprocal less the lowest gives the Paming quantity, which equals 0.0008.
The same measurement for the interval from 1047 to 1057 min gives 0.0018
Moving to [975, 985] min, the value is 0.0016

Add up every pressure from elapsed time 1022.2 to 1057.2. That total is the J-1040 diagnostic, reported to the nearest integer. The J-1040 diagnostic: 1286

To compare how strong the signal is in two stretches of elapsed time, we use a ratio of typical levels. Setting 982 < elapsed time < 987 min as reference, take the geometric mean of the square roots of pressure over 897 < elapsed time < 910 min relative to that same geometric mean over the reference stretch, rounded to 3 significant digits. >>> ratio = 1.08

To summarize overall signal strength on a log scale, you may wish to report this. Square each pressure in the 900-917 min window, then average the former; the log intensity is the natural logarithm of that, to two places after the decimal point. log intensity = 9.33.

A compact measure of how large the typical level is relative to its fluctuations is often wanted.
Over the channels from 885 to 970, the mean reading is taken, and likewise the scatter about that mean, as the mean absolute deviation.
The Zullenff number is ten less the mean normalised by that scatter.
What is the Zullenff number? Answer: 5.5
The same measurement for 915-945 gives 4.1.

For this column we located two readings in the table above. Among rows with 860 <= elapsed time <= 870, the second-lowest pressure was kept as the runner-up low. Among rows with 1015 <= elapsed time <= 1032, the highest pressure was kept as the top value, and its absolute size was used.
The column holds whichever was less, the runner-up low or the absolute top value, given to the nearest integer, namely 131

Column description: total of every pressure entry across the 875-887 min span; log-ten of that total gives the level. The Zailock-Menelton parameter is 2.86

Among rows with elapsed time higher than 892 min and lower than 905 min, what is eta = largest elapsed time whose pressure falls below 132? 903.5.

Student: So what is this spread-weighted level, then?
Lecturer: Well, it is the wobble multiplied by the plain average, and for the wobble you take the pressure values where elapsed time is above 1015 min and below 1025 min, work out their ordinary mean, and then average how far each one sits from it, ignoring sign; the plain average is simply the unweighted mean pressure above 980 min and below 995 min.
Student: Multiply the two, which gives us 598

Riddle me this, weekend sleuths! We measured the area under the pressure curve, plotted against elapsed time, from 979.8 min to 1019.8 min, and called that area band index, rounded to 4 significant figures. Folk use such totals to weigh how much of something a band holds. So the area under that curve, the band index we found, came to 4786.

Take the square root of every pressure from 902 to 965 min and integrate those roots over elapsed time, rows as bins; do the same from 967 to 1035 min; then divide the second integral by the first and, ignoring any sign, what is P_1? 1.18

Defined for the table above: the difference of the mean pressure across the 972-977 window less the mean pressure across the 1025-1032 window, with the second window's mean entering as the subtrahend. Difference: 38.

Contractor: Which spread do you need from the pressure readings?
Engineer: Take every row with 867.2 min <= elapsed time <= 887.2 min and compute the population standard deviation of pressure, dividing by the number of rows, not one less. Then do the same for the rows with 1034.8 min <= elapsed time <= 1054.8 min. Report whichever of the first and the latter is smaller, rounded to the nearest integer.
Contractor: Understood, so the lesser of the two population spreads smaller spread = 9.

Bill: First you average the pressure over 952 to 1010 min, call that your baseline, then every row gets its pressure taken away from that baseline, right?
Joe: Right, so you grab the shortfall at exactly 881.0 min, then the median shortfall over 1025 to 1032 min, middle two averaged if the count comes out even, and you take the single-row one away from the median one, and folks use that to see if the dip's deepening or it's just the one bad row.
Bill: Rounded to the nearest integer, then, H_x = 53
